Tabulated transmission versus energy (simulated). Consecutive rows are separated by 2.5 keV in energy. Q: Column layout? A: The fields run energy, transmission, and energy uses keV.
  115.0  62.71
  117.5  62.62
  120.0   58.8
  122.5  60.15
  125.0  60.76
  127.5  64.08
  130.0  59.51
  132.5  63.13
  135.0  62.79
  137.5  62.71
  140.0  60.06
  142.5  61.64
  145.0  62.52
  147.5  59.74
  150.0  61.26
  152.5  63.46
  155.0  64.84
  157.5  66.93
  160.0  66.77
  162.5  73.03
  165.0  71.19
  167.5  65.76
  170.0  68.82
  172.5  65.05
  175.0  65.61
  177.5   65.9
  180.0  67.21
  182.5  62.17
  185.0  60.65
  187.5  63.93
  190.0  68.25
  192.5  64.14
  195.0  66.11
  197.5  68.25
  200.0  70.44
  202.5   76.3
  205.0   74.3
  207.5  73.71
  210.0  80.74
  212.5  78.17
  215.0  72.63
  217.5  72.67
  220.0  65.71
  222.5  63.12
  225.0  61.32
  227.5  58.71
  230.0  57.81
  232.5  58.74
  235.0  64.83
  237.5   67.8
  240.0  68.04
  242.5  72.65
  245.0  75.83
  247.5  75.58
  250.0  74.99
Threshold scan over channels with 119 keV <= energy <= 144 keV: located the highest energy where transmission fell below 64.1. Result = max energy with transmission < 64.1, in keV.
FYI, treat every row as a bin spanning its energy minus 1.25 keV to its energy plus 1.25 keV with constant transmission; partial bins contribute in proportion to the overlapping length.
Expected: 142.5 keV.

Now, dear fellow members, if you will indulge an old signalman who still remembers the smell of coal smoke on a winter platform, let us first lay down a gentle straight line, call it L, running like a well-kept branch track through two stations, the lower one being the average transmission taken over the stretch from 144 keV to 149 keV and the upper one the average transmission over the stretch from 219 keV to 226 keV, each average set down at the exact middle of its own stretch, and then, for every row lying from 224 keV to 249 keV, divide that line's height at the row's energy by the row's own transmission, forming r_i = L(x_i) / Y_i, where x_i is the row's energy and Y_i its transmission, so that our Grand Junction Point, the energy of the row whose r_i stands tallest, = 230.0 keV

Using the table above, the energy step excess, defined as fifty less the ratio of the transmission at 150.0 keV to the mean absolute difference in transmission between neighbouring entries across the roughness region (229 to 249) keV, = 26.5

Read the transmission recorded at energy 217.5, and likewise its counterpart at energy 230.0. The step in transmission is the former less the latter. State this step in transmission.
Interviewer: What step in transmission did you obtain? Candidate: 14.9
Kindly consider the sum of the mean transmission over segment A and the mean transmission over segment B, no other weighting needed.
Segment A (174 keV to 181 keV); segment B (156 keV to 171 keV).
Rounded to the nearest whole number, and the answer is 135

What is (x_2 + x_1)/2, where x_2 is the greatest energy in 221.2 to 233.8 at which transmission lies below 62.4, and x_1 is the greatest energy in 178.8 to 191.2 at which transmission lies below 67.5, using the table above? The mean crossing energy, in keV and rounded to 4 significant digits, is 210.0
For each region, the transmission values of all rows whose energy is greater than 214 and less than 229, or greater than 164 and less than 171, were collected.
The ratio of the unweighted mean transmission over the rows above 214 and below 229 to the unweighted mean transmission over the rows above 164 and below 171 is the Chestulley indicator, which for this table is 0.96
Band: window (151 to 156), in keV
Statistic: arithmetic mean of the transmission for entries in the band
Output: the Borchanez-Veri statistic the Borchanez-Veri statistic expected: 64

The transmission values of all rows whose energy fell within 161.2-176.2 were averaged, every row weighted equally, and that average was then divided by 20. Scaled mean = 3.41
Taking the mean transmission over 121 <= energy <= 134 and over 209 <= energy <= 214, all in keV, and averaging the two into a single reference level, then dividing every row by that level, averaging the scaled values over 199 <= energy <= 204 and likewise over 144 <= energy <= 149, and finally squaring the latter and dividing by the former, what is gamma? 0.72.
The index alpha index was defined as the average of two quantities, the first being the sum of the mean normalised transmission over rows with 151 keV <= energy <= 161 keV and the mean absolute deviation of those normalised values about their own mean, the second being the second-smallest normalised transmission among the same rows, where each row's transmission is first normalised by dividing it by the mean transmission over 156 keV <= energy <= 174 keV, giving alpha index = 0.965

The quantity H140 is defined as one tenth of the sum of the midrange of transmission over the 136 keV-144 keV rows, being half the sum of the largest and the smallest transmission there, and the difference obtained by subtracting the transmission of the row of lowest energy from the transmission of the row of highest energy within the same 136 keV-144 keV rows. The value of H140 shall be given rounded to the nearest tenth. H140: 6.0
